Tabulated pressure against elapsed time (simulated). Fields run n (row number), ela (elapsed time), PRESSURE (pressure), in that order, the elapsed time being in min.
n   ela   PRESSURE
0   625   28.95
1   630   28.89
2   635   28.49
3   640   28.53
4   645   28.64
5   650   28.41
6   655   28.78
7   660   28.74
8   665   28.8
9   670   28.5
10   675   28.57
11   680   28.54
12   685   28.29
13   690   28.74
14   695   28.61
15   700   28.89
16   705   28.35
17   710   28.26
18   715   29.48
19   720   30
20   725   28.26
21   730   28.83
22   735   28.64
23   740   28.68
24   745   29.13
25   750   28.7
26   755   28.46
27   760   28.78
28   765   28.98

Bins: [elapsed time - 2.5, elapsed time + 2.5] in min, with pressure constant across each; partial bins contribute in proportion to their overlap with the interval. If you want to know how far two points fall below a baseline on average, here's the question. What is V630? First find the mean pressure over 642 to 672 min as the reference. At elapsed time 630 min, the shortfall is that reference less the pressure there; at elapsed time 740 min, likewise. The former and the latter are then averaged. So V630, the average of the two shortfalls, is -0.14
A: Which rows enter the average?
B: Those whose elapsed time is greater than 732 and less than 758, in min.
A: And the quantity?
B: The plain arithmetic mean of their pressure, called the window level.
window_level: 28.7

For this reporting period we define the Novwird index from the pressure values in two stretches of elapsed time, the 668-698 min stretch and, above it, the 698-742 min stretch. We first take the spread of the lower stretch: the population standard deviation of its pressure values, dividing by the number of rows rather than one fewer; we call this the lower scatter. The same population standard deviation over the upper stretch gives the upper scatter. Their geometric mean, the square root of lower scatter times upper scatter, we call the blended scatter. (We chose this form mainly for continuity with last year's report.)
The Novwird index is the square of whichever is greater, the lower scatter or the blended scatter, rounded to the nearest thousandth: 0.075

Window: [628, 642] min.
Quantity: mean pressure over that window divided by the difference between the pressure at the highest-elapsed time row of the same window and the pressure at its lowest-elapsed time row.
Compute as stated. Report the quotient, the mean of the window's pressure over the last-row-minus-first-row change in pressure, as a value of -80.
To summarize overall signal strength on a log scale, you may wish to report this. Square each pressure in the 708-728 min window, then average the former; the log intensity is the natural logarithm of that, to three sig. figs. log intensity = 6.74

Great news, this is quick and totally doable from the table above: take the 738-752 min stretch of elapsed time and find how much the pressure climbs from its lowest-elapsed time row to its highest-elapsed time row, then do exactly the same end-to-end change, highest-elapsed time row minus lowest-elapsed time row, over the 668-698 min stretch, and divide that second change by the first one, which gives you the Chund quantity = 5.5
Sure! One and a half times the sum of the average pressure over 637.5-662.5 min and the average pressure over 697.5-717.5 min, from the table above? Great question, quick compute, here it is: 86.0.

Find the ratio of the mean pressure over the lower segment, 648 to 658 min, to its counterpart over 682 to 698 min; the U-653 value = 1.00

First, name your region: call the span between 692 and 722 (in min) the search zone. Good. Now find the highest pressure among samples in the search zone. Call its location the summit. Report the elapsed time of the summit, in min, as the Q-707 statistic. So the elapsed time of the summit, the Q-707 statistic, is 720 min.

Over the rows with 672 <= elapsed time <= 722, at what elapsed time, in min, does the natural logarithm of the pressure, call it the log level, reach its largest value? 720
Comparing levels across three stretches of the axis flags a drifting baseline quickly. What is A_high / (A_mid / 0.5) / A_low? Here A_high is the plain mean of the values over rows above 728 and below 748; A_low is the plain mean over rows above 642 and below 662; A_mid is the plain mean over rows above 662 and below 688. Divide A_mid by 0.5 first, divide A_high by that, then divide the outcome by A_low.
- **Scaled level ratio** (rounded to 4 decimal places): 0.0176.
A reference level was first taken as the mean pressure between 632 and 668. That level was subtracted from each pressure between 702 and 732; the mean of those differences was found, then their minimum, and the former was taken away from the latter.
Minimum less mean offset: -0.60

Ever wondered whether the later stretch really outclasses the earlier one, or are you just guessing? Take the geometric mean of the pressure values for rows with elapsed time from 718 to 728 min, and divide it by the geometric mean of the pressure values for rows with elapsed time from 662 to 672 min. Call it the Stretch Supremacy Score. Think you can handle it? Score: 1.02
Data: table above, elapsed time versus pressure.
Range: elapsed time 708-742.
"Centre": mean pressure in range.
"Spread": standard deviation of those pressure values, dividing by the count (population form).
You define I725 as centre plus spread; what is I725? 29.5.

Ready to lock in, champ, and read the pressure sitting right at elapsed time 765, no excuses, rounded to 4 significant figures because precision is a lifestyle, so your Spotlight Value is 28.98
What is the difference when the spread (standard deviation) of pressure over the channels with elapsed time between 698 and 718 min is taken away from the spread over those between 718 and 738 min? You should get 0.2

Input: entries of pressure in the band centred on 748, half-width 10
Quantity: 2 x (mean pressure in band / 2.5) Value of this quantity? 23.0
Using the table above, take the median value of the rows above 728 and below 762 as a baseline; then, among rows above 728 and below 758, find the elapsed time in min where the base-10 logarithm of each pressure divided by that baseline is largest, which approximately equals 745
